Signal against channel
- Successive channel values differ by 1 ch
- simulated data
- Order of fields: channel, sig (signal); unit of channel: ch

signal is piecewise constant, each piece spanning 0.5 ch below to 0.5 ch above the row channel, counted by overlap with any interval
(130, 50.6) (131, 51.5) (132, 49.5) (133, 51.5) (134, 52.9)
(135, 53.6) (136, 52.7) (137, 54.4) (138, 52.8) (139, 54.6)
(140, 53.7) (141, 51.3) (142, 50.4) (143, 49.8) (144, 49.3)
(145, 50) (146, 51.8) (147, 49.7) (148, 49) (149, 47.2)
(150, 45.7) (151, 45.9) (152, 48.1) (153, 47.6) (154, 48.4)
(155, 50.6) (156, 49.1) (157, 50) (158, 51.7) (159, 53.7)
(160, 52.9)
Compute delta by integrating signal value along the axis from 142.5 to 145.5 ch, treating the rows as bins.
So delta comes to 149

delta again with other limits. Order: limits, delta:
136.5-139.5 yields 162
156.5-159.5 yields 155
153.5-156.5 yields 148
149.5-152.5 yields 140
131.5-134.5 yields 154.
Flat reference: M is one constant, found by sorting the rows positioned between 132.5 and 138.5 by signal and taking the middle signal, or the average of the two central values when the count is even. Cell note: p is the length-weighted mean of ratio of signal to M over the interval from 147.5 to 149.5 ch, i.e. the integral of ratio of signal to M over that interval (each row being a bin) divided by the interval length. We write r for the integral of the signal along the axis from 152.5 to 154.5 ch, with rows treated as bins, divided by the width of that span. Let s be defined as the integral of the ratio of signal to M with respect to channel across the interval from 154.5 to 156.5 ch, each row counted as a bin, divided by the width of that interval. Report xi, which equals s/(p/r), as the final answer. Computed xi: 49.7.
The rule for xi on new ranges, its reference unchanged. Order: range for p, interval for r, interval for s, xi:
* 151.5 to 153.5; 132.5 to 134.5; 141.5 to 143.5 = 54.7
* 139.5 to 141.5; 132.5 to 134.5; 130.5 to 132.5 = 50.2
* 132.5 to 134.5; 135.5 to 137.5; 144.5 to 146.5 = 52.2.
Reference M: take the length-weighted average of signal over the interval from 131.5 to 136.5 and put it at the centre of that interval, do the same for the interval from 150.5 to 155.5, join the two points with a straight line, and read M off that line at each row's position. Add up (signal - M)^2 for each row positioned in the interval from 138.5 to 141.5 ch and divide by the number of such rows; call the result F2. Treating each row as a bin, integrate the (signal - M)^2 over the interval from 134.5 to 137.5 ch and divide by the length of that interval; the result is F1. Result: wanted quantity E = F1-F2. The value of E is -3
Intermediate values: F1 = 4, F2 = 7.3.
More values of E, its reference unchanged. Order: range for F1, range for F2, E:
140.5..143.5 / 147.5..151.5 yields -5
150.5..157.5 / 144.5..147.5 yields 2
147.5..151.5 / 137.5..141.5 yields -1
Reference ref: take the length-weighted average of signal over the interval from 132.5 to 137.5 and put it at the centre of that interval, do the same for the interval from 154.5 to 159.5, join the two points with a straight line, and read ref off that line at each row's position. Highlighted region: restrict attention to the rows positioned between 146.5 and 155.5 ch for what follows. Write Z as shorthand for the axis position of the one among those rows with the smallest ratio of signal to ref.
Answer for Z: 150 ch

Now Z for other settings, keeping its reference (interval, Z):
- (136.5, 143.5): 143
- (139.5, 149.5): 149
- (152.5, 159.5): 153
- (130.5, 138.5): 132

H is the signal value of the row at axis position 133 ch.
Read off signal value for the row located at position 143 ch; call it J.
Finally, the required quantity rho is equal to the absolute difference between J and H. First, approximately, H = 51.5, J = 49.8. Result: 2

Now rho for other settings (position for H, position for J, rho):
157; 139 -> 5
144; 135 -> 4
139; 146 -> 3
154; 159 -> 5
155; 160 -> 2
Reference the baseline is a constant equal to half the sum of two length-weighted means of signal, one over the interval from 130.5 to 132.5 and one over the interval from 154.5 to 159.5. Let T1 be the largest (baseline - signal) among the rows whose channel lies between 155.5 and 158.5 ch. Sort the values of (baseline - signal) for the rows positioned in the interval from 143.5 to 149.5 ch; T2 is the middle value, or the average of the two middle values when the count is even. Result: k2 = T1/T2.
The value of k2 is 1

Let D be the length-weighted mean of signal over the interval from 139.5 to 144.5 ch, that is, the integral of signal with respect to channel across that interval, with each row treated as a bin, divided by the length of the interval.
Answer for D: 50.9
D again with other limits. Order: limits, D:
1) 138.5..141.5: 53.2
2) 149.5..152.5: 46.6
